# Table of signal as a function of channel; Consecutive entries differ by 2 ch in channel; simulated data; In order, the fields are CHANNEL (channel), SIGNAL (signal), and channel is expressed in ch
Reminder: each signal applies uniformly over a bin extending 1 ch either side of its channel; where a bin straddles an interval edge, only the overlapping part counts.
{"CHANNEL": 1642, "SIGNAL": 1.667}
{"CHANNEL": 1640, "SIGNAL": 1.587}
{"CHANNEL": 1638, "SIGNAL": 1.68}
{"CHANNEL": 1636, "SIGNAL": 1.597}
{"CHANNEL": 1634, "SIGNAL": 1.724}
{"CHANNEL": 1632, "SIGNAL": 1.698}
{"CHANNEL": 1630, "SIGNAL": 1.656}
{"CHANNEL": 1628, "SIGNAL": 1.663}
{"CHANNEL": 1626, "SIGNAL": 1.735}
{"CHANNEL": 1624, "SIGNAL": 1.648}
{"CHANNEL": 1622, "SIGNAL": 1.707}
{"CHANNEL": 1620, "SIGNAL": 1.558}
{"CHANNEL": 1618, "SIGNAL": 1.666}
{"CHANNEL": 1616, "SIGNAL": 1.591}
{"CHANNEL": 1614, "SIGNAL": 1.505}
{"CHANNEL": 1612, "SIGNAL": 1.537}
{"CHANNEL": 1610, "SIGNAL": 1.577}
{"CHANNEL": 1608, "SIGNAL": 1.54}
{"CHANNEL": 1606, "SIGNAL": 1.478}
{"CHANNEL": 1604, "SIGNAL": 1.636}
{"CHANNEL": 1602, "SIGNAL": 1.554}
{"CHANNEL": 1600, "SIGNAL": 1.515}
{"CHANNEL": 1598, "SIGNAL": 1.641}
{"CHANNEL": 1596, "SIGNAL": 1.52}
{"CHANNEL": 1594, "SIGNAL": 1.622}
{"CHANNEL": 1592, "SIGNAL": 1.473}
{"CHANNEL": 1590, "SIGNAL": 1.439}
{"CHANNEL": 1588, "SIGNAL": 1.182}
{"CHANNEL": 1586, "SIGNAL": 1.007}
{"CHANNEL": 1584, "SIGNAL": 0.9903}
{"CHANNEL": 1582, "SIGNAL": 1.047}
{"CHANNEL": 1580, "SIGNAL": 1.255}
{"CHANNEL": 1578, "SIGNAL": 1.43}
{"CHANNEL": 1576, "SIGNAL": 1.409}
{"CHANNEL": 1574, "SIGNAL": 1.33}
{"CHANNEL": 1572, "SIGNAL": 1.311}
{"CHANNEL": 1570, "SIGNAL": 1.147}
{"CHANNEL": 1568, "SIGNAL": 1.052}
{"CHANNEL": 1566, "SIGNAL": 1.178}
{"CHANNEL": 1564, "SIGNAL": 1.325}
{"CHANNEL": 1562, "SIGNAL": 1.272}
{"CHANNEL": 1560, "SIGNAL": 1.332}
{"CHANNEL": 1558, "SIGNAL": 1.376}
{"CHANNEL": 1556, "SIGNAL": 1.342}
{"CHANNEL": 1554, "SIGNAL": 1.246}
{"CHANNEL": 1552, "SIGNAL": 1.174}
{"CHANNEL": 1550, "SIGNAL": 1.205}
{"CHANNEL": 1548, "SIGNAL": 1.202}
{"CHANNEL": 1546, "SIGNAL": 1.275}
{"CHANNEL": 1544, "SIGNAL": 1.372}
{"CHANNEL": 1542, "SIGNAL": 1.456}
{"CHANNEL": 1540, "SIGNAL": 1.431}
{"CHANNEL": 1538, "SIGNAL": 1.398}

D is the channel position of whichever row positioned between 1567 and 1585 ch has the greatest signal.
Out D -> 1578 ch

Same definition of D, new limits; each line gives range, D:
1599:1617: 1604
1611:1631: 1626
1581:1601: 1598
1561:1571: 1564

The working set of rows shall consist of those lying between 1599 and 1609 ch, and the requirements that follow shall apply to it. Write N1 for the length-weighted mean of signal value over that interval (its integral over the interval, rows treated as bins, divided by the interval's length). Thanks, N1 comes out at 1.54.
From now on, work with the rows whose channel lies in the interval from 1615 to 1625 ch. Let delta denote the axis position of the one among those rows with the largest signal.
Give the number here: 1622 ch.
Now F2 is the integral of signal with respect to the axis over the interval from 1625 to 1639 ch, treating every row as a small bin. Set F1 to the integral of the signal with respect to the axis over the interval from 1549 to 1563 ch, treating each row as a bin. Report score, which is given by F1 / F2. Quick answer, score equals 0.8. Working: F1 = 17.9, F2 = 23.5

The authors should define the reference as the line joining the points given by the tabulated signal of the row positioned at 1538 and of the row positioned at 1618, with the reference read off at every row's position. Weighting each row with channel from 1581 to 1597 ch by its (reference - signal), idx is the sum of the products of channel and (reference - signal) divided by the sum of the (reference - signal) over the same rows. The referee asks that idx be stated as 1585.7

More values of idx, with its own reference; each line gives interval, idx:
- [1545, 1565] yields 1554.3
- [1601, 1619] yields 1610.1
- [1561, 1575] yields 1568.1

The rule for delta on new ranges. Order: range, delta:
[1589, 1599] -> 1598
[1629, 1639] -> 1634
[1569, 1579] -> 1578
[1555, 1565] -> 1558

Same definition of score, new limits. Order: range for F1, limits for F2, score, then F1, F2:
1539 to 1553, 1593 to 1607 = 0.8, 18.2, 21.9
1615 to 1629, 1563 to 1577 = 1.3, 23.1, 17.5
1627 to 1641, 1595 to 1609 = 1.1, 23.2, 21.8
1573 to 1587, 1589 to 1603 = 0.8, 16.9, 21.5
